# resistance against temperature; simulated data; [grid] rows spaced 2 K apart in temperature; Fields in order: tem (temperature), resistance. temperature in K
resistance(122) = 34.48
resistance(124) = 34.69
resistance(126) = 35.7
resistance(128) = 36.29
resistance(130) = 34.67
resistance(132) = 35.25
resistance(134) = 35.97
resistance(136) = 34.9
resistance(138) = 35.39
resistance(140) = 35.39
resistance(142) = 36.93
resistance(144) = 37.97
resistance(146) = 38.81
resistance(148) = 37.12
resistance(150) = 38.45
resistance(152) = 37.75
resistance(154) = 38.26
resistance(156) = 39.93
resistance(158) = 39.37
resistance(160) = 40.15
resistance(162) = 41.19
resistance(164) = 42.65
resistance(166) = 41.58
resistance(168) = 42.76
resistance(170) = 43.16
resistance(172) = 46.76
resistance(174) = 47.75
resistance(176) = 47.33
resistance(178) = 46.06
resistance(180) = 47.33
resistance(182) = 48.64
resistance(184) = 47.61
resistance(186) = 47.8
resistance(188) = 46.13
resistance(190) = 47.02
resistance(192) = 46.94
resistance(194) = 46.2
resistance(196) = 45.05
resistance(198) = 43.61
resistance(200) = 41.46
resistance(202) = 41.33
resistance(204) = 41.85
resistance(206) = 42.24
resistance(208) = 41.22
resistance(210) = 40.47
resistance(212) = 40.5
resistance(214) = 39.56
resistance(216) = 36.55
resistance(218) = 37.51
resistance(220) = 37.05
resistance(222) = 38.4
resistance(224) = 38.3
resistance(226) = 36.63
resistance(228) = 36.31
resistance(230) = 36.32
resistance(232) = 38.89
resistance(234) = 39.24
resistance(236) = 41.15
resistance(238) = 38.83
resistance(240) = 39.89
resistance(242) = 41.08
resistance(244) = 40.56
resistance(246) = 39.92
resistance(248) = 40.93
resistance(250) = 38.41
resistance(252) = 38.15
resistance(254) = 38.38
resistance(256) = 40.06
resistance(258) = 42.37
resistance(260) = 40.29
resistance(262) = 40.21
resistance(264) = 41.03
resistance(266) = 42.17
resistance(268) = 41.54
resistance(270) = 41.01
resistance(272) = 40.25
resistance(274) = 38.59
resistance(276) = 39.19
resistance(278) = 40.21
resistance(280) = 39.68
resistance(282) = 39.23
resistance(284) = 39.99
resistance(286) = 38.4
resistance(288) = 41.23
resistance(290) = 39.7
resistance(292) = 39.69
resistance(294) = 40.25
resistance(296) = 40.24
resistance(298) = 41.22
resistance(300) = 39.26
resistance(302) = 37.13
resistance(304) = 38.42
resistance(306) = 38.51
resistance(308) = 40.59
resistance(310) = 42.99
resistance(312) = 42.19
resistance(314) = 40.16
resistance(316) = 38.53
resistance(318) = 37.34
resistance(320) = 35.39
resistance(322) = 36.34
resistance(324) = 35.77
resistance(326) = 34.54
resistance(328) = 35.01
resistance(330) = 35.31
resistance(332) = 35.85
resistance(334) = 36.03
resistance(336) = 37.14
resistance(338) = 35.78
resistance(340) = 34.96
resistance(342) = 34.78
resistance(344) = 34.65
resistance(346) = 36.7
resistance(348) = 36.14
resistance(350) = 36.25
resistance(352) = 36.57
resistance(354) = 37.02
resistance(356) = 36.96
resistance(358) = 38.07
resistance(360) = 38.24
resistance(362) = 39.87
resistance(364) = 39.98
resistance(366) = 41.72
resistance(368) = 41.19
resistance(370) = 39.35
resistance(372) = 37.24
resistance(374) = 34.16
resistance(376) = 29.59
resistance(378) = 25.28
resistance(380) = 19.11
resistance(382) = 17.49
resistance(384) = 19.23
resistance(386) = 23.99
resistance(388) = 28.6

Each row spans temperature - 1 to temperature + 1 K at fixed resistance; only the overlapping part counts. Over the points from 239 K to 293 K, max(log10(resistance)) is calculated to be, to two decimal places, 1.63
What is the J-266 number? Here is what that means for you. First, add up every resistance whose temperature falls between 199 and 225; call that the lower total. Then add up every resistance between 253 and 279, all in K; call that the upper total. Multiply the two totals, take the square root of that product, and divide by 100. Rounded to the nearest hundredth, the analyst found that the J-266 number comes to 5.21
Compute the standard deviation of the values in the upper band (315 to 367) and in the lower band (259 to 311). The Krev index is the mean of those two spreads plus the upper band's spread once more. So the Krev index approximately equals 3.3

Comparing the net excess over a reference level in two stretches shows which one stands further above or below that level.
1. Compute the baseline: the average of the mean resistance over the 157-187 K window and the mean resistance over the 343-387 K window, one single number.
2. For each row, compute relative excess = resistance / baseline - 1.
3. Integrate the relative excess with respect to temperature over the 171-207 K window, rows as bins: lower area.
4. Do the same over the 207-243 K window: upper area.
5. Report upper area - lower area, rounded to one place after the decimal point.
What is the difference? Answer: -6.3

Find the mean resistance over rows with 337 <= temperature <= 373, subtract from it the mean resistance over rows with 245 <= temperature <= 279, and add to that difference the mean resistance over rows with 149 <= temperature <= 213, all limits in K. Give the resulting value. 40.8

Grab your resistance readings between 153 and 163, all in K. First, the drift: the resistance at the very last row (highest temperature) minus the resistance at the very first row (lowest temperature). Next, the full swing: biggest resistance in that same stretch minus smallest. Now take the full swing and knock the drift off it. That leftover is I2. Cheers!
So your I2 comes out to 0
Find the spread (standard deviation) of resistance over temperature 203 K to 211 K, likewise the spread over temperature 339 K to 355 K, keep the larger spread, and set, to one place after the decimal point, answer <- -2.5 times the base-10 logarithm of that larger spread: 0.1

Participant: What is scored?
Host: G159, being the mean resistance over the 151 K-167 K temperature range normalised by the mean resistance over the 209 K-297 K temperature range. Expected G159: 1.02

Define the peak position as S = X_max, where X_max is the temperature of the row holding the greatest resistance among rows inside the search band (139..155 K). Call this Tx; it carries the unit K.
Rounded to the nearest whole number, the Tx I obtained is 146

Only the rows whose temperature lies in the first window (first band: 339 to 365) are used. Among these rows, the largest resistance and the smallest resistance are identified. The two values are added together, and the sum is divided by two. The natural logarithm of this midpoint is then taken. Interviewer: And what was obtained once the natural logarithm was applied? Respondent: 3.62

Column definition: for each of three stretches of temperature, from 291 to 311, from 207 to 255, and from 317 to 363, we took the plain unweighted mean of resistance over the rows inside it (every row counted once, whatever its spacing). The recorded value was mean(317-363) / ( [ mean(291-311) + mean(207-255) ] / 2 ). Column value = 0.92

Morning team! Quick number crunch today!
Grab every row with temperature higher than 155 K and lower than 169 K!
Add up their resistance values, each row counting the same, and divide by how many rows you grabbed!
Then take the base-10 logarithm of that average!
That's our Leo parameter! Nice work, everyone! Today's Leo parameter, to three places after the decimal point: 1.614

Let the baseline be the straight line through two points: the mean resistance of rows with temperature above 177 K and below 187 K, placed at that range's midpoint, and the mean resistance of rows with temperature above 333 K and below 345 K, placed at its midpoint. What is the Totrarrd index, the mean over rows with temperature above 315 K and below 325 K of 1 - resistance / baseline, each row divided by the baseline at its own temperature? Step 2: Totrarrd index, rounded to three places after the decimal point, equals 0.009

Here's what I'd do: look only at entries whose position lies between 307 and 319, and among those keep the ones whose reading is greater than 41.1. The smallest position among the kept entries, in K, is 310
